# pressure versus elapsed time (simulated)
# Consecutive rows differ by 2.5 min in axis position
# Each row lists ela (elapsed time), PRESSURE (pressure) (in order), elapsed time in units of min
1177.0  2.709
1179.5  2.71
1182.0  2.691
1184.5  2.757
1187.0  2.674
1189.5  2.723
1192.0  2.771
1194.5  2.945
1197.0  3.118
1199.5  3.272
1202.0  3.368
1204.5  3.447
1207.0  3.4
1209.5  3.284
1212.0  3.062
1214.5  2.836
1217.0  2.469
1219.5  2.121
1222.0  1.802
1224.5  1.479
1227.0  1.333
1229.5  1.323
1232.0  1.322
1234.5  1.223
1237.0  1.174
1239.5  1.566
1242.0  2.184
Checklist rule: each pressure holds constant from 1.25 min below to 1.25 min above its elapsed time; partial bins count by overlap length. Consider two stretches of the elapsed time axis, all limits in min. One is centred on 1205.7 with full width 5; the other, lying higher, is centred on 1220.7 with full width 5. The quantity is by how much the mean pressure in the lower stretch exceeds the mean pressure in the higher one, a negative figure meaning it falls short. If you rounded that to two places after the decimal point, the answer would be 1.46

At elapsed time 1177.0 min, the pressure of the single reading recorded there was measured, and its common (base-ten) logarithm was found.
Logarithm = 0.433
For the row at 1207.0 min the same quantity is 0.531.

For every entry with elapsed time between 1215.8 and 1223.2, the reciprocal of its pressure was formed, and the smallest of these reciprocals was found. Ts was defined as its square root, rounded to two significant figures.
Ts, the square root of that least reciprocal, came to 0.64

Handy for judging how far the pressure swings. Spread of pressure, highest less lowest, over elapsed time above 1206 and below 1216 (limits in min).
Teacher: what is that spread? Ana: 0.56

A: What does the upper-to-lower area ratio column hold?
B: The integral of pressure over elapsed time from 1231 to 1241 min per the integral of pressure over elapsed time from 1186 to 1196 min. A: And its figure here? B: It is 0.48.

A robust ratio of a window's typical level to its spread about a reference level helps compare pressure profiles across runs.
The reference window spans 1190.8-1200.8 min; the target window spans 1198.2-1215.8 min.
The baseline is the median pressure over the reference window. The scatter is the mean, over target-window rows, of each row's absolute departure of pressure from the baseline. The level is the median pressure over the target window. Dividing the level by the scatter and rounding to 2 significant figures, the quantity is 12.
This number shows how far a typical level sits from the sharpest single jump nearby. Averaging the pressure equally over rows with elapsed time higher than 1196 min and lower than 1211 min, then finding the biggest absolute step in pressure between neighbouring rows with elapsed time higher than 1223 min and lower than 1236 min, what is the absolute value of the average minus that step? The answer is 3.2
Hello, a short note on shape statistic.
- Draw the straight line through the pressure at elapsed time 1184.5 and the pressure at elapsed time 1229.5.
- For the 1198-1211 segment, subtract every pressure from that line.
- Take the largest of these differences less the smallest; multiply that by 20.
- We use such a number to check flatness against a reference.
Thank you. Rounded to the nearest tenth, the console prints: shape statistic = 7.3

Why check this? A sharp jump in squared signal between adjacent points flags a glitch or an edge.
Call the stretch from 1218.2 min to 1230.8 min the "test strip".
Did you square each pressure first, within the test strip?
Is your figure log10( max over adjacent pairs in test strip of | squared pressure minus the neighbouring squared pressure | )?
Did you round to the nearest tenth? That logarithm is 0.1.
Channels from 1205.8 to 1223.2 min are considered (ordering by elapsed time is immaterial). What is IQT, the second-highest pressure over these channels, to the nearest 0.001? 3.284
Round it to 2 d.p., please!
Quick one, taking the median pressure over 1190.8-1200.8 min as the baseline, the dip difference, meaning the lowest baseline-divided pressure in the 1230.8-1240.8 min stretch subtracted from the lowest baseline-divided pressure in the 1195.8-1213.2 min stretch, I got 0.62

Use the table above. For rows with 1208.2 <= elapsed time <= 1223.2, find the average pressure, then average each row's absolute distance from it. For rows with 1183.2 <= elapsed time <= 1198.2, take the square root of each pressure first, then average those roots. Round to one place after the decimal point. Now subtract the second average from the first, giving -1.2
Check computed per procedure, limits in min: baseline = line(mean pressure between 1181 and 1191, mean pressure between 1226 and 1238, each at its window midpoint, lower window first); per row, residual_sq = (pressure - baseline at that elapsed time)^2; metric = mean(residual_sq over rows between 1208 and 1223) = 0.8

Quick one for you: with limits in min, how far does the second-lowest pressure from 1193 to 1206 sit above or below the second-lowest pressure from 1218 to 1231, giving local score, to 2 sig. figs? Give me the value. 1.8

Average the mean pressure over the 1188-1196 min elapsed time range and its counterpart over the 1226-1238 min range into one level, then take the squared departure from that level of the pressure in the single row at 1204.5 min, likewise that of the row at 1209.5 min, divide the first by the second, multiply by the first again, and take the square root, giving 1.6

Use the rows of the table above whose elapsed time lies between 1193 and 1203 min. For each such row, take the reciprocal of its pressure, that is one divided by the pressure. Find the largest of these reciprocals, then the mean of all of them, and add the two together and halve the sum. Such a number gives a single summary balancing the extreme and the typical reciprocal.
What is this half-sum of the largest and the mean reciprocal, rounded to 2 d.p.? 0.33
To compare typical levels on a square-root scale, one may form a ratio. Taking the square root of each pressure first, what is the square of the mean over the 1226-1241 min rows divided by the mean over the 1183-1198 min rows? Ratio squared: 0.47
